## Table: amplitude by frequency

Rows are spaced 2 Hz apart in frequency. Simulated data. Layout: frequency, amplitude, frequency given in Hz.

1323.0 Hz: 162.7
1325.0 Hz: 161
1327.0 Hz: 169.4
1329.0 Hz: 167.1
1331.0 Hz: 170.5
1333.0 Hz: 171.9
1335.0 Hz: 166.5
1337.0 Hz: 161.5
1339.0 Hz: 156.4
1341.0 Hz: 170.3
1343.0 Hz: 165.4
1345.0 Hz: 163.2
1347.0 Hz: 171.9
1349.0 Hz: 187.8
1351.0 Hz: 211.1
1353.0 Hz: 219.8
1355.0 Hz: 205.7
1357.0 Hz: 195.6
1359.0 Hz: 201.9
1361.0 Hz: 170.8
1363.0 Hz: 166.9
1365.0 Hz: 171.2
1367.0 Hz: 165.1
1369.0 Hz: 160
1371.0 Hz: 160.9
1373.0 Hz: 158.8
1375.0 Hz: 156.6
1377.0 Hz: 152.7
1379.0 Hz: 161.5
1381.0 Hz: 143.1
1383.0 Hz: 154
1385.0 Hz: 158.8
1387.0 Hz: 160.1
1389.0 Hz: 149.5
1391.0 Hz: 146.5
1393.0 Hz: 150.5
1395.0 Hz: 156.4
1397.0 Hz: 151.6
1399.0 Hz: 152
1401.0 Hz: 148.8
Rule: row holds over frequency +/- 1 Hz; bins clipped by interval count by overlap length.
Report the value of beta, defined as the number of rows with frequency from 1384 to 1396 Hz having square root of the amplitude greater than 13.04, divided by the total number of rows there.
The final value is 0.00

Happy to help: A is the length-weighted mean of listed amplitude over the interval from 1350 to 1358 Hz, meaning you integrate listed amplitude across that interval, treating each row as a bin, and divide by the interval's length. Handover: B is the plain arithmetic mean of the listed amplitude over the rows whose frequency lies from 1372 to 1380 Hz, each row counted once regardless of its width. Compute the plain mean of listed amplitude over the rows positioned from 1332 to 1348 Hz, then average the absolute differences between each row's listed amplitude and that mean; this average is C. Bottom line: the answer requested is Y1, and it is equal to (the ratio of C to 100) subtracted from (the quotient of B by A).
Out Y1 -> 0.71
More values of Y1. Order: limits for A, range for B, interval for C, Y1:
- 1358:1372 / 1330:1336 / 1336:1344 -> 0.95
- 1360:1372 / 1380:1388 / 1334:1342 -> 0.88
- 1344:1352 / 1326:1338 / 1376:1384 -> 0.87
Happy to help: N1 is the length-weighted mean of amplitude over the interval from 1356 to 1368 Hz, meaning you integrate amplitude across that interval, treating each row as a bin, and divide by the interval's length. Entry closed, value 179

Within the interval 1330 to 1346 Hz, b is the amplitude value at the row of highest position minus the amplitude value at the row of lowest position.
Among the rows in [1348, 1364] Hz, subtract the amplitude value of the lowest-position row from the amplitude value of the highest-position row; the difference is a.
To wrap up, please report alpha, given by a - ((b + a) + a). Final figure 28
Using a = -21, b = -7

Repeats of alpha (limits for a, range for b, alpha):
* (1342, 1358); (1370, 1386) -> -28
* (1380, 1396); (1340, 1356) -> -49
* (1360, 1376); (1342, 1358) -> -16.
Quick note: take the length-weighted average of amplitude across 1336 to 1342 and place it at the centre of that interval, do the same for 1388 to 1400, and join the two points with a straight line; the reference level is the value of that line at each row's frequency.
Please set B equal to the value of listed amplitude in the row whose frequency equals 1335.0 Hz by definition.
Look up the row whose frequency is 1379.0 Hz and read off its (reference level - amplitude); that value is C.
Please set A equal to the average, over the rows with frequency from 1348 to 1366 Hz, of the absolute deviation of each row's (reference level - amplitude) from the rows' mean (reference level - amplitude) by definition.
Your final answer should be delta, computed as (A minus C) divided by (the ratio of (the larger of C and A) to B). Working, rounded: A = 15.7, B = 166.5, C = -7.2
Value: 244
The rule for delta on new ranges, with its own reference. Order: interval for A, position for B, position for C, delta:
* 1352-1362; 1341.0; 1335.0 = 211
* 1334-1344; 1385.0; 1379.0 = 431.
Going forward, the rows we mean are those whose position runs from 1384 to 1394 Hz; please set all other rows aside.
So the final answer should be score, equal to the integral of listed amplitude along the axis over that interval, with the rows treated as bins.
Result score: 1531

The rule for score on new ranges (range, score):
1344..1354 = 1908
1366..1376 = 1603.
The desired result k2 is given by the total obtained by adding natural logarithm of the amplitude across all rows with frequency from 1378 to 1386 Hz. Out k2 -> 20.15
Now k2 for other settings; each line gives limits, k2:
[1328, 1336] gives 20.52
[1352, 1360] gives 21.30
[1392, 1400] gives 20.11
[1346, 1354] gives 21.13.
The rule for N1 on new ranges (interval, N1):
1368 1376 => 159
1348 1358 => 204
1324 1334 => 168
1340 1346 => 166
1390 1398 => 151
